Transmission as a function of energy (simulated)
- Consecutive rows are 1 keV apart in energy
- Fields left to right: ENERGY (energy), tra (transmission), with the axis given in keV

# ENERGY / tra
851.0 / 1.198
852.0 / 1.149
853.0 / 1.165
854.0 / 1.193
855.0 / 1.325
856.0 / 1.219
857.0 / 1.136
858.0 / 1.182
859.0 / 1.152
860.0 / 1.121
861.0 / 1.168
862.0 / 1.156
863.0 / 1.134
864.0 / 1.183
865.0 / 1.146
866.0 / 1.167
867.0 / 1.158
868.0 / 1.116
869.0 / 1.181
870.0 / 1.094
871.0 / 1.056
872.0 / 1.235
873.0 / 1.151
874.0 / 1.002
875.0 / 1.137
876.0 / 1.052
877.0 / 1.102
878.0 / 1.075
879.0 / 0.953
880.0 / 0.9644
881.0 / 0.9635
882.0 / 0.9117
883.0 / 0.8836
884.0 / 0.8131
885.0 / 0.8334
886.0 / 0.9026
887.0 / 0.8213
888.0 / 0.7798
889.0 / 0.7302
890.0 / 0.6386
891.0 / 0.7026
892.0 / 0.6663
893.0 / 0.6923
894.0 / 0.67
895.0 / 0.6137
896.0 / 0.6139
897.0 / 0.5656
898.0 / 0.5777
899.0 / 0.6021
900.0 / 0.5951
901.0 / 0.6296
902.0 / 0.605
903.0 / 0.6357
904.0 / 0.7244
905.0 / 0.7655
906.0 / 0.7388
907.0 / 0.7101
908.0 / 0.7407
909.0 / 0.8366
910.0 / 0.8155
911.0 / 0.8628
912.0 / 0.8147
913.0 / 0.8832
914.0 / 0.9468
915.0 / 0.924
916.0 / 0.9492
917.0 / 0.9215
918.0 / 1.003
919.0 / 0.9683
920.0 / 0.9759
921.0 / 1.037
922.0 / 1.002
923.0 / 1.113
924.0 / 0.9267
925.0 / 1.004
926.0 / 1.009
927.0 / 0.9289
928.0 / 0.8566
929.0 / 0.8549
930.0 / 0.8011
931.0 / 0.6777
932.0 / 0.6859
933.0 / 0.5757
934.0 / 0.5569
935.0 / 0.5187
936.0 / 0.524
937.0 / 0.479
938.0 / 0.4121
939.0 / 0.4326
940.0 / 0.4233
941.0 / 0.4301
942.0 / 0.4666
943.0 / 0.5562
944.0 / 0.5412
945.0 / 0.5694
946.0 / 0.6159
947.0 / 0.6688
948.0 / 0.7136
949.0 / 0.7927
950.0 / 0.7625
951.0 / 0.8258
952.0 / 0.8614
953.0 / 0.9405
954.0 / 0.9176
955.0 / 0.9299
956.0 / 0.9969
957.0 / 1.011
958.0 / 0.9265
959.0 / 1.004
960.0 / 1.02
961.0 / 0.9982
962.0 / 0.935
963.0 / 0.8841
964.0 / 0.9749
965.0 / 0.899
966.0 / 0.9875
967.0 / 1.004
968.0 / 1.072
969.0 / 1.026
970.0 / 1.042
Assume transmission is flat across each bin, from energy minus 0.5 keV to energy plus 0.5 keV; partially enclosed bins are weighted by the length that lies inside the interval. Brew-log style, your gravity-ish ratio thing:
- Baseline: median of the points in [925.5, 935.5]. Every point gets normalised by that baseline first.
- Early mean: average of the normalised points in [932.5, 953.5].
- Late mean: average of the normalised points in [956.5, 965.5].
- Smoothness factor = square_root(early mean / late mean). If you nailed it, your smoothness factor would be 0.79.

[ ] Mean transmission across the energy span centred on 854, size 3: 1.2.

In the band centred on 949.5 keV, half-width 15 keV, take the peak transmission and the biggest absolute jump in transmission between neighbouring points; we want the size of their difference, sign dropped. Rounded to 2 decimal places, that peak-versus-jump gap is 0.93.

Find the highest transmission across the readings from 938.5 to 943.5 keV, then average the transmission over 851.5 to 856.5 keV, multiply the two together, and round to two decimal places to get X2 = 0.67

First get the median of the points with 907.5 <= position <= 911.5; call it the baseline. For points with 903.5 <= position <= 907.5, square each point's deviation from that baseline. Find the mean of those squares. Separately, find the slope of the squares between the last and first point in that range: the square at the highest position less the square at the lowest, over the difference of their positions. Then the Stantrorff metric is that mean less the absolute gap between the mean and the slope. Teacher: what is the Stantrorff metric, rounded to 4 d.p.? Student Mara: 0.0010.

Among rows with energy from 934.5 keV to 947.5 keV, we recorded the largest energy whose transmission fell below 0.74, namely 947.0 keV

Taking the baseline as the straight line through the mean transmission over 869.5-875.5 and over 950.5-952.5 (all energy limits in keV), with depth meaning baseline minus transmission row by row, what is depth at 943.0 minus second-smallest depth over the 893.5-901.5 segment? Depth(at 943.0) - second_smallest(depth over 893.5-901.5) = -0.07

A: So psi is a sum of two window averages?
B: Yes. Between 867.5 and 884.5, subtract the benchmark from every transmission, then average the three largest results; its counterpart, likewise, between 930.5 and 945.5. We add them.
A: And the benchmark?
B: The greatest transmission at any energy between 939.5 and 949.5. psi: 0.25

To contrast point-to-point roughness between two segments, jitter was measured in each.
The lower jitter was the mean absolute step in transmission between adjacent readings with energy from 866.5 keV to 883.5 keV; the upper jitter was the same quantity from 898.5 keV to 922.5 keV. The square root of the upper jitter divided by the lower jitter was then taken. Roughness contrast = 0.76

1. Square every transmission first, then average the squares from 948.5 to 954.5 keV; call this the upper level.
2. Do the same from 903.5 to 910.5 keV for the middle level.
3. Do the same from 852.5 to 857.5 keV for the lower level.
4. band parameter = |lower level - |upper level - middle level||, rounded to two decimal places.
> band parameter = 1.32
